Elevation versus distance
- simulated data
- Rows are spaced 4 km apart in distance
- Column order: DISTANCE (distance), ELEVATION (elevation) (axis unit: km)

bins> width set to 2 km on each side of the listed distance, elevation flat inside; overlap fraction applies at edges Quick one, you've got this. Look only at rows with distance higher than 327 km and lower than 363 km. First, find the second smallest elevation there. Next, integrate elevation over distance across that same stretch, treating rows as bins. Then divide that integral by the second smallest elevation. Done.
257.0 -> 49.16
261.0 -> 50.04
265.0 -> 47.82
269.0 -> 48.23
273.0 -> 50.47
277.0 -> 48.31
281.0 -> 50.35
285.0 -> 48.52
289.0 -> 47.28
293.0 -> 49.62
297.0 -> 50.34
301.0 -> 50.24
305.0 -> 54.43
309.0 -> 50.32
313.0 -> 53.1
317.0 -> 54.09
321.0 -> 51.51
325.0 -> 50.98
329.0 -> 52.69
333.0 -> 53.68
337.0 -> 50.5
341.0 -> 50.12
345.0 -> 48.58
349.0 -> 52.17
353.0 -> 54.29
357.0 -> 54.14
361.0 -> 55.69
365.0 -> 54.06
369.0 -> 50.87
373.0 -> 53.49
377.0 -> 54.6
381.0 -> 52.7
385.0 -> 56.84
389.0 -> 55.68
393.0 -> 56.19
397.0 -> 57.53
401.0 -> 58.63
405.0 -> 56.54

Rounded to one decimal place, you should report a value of 37.7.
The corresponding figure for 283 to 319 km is 37.8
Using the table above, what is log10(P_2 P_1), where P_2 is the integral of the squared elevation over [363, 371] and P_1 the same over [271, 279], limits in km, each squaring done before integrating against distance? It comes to 8.63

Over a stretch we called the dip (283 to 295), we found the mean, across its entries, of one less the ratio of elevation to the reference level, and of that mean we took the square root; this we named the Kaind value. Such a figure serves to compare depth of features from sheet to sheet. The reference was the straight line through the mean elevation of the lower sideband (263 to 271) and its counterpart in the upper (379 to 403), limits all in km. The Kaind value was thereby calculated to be 0.14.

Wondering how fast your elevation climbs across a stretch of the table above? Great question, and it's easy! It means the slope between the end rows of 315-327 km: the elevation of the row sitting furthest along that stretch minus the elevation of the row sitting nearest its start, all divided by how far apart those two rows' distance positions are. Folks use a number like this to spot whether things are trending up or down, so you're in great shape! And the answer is -0.39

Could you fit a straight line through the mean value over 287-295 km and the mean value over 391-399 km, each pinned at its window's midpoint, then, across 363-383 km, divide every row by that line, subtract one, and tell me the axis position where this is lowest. 369.0 km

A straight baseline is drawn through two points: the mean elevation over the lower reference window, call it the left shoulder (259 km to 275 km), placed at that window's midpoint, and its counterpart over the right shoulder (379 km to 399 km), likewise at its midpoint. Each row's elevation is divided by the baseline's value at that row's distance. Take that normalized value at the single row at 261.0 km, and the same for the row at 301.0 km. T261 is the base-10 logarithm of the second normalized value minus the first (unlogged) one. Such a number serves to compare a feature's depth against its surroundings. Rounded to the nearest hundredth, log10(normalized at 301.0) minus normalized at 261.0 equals -1.03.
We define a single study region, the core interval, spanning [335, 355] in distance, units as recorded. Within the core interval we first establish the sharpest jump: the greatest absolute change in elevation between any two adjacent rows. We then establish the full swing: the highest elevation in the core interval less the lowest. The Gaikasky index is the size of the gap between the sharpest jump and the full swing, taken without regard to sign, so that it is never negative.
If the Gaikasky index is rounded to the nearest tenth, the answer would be 2.1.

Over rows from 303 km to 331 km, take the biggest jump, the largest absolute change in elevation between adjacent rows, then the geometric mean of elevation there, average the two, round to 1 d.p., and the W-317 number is 28.3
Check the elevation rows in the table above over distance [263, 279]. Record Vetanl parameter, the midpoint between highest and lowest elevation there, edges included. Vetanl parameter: 49.1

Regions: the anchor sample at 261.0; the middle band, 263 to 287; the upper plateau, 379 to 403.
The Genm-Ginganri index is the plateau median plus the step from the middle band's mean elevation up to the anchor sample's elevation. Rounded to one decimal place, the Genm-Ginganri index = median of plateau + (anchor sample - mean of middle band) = 57.6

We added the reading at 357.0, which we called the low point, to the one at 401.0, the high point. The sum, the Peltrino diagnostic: 113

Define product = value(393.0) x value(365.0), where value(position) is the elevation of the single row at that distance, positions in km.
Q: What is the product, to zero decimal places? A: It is 3038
